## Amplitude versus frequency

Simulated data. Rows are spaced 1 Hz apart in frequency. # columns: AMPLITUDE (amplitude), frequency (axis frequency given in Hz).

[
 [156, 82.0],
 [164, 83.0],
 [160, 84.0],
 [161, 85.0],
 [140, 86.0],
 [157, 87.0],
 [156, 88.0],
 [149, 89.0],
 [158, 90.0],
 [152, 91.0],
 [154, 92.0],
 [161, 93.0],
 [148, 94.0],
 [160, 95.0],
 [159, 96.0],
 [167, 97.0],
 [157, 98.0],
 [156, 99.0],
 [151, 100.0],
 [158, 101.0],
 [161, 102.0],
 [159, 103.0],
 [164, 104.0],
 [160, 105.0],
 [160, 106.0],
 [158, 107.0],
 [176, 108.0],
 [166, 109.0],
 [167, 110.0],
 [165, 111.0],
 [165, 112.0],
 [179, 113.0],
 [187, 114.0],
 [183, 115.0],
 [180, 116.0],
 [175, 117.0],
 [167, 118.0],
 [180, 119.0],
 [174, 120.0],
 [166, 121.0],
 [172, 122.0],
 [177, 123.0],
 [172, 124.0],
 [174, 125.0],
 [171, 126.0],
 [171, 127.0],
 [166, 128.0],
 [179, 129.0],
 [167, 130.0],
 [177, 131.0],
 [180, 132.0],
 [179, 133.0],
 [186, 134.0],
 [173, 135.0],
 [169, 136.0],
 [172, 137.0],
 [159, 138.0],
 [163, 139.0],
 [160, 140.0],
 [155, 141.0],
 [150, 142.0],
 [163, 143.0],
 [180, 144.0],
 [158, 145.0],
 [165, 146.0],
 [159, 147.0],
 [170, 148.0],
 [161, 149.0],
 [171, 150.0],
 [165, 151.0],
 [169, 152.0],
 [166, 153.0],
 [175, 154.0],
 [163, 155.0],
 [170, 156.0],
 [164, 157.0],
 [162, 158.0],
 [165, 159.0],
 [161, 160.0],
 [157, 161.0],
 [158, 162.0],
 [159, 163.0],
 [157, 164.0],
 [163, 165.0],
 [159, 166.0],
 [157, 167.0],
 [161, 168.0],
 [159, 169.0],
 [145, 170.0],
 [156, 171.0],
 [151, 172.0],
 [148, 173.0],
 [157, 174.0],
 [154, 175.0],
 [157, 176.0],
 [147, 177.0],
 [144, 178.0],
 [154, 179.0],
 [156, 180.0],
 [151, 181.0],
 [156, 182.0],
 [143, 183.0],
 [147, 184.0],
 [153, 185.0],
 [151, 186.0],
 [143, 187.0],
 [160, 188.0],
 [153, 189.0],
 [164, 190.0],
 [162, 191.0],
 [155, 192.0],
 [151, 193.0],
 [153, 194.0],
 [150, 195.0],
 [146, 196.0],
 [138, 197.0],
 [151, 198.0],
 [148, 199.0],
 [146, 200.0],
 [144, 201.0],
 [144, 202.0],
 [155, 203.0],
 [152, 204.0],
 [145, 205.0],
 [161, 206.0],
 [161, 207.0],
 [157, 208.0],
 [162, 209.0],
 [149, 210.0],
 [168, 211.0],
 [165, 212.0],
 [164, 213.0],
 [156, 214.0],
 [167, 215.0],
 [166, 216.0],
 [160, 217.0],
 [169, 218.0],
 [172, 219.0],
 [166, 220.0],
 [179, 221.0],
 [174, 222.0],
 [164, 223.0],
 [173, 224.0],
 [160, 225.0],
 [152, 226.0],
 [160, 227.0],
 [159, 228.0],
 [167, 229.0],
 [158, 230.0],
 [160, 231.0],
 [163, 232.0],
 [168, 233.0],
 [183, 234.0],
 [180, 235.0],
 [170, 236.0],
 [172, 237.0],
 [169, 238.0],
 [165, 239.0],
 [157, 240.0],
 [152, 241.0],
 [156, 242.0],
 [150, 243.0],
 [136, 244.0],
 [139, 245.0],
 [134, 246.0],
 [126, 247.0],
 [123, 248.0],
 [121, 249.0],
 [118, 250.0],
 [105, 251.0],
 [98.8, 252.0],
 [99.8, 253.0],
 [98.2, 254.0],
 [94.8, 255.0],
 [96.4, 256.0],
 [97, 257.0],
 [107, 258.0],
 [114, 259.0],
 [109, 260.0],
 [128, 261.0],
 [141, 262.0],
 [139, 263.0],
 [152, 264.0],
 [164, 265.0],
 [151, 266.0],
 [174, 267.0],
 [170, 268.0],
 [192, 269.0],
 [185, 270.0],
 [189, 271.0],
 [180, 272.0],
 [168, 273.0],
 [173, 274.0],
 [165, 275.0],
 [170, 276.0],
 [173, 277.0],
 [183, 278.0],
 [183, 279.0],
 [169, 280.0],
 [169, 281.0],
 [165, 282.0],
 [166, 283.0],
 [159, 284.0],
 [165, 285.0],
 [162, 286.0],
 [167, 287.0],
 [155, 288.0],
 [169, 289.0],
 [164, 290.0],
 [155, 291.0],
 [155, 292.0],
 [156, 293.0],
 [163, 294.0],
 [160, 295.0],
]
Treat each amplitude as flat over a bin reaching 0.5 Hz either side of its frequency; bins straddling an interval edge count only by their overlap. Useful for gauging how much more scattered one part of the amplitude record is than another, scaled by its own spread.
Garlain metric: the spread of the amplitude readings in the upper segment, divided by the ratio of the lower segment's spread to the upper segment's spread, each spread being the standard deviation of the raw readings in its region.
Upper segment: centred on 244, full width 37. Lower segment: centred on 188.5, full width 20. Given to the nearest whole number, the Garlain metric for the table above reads 119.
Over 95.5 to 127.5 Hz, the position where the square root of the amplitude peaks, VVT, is 114.0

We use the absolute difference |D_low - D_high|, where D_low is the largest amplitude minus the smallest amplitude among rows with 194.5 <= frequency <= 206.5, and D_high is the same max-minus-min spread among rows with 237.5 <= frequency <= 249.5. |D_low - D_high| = 25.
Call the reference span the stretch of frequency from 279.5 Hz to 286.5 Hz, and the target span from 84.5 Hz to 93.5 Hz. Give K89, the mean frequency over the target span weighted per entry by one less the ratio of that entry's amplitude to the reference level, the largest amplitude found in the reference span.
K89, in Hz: 88.7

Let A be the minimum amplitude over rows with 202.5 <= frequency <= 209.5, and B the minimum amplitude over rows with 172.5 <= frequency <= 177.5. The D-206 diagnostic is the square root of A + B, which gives 17.1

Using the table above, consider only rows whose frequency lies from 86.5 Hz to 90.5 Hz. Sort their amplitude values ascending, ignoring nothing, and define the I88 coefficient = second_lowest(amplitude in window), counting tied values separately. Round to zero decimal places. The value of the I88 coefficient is 156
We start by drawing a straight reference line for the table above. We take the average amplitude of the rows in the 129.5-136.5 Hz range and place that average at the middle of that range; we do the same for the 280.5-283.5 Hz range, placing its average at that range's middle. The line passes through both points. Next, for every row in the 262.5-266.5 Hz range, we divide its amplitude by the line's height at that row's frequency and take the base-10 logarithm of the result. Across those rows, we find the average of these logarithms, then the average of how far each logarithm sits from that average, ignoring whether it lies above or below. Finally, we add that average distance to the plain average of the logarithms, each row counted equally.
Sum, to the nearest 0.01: -0.03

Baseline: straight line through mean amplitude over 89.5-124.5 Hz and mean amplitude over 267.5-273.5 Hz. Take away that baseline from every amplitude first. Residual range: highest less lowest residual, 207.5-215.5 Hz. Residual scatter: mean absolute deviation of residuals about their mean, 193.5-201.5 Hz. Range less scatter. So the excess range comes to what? 15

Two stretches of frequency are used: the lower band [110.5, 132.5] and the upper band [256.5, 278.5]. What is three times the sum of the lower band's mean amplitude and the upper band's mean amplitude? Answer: 989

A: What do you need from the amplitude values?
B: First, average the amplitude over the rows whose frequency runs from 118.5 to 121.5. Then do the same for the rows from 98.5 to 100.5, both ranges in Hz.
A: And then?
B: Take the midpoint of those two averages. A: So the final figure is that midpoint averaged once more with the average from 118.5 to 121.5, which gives 168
